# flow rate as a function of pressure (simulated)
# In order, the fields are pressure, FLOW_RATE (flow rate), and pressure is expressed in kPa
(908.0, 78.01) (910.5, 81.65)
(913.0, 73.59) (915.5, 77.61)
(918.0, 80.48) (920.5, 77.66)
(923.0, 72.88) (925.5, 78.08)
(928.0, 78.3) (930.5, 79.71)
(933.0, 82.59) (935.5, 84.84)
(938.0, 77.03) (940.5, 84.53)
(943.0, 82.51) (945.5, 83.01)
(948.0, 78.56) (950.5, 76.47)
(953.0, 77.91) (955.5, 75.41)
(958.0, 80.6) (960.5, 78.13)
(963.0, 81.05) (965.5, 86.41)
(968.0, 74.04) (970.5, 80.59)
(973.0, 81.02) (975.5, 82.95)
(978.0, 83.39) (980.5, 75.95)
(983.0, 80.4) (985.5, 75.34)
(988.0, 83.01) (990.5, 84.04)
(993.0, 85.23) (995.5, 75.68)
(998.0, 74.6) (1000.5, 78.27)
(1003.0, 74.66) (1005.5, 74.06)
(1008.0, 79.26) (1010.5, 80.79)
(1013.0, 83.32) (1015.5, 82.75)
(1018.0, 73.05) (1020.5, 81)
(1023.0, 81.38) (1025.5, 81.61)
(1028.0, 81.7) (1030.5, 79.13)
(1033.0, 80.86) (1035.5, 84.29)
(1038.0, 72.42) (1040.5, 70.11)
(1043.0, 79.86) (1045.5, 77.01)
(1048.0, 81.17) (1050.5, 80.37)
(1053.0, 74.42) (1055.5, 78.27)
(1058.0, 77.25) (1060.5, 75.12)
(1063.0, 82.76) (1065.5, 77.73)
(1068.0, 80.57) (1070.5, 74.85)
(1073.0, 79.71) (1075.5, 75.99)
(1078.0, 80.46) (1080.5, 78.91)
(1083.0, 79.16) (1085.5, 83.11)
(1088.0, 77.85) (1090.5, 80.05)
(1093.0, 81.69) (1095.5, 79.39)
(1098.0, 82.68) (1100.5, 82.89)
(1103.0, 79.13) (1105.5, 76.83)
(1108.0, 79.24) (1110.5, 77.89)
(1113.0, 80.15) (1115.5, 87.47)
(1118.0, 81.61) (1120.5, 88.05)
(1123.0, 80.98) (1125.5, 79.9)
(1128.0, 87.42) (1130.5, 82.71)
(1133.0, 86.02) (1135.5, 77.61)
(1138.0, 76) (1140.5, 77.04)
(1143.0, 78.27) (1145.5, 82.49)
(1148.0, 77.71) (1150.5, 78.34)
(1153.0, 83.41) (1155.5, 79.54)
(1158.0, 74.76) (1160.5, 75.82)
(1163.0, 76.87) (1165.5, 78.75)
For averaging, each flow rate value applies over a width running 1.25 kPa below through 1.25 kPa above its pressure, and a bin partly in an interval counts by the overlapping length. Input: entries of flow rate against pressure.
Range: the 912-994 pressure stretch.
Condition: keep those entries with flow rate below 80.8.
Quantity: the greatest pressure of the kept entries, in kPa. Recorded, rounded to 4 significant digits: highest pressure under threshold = 985.5 kPa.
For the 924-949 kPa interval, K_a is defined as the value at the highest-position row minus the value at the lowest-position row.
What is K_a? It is 0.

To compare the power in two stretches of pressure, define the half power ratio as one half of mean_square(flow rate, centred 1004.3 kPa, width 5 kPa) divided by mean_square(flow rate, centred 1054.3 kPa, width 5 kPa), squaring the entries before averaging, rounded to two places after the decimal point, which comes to 0.47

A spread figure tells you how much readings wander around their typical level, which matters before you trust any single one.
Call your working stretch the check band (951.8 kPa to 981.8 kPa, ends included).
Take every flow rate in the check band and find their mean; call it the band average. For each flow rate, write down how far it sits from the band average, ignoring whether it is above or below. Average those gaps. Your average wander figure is 2.92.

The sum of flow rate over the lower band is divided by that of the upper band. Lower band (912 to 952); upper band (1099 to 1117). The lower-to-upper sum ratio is 2.2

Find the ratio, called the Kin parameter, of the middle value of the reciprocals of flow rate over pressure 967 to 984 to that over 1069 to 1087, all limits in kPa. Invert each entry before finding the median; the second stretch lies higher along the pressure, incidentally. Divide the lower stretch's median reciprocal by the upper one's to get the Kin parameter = 0.98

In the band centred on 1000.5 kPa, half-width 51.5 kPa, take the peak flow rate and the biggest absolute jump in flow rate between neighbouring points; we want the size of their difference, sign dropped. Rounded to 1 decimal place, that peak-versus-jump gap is 74.0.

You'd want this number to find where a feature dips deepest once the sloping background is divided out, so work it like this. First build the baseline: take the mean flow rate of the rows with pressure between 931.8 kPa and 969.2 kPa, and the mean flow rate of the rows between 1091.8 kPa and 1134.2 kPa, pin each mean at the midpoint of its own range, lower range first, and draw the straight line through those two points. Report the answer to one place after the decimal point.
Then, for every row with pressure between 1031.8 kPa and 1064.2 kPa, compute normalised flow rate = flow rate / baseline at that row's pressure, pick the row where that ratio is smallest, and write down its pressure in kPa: 1040.5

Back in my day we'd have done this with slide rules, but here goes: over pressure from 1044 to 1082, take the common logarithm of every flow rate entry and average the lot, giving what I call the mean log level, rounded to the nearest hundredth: 1.89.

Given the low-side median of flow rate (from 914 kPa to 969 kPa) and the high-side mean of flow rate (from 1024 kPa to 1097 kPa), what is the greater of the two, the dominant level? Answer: 78.8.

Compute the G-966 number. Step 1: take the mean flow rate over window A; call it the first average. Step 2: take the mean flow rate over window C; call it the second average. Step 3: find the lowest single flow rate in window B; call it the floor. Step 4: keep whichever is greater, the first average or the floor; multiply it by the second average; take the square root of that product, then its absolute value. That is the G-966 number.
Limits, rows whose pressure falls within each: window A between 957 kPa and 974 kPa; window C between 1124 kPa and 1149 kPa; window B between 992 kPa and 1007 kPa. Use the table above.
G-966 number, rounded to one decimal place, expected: 80.4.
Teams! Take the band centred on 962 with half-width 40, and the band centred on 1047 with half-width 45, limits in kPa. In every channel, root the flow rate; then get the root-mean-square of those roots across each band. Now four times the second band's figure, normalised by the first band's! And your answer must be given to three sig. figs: 3.97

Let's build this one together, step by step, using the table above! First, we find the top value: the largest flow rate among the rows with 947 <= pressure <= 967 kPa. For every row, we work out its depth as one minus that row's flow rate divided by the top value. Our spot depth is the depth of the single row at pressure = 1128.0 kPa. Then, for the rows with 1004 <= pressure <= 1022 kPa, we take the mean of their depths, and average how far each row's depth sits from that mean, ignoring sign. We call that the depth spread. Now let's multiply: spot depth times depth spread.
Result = 0.000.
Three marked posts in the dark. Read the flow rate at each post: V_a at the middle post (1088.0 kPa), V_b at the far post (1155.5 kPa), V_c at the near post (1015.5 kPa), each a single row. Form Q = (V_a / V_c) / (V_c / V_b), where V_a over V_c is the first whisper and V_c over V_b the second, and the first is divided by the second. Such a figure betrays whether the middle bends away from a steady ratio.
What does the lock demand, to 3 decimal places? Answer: 0.904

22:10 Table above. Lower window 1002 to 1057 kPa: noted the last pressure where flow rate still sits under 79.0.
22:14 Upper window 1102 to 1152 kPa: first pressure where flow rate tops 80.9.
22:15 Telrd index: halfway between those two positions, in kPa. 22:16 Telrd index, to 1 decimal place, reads 1085.5 kPa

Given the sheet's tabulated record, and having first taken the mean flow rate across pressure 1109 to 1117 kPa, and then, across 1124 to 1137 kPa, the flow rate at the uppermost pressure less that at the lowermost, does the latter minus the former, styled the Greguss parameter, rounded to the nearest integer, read -84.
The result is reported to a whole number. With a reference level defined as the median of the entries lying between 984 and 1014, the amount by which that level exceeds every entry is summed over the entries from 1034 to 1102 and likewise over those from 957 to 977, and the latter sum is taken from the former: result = 13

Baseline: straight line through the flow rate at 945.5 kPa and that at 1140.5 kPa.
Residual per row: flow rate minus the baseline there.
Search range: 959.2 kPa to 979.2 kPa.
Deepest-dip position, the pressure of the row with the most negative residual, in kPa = 968.0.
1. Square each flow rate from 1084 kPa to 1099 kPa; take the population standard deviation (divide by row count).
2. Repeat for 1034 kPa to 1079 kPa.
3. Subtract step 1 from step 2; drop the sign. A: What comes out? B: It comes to 248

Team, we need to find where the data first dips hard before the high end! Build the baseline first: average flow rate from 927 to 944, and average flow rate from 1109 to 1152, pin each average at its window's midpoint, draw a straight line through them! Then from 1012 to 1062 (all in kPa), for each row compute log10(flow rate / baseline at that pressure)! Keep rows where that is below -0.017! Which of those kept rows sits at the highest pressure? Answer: 1060.5 kPa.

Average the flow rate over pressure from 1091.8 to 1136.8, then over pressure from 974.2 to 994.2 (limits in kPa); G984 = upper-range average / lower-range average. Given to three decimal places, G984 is 1.006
